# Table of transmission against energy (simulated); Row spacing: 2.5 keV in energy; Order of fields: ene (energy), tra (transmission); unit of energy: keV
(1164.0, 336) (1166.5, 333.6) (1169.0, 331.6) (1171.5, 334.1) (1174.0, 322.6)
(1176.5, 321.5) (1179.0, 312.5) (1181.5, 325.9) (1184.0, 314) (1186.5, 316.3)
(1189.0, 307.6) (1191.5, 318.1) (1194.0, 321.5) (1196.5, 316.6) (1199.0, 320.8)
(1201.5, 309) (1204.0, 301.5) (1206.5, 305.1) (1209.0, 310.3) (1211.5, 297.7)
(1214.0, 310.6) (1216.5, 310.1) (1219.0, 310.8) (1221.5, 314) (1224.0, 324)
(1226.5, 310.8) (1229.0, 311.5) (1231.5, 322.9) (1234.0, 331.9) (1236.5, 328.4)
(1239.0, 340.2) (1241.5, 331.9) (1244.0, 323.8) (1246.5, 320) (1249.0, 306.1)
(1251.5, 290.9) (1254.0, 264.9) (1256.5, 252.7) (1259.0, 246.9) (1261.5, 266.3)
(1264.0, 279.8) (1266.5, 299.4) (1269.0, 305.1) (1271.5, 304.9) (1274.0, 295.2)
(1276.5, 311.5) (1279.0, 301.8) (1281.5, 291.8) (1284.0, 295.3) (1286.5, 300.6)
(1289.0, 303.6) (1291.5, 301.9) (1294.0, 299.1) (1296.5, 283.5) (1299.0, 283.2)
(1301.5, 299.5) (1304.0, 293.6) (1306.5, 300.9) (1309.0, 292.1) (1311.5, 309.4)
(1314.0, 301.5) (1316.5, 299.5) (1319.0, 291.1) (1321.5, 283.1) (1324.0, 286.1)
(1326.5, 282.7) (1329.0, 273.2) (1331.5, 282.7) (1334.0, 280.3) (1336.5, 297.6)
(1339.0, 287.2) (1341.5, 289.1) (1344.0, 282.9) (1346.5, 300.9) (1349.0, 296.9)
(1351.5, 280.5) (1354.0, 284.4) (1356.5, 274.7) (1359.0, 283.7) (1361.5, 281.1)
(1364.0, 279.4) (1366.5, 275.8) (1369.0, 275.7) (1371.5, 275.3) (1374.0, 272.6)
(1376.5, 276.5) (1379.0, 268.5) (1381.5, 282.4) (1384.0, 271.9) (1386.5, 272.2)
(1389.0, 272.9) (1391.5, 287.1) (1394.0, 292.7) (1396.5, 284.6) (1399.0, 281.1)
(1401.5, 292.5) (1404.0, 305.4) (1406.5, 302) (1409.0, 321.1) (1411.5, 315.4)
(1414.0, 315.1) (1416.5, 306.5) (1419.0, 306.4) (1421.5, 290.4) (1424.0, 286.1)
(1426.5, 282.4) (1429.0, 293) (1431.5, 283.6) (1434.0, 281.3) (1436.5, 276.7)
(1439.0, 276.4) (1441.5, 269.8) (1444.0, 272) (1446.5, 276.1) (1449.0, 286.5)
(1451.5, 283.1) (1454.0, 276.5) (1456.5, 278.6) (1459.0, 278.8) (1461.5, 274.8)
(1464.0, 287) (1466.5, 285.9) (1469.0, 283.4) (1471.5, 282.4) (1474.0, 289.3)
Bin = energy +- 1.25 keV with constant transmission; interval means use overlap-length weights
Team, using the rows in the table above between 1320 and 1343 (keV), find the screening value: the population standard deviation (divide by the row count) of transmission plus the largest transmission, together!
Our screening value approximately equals 304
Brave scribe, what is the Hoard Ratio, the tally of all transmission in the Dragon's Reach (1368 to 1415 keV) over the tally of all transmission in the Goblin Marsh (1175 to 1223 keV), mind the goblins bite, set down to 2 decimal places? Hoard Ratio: 0.92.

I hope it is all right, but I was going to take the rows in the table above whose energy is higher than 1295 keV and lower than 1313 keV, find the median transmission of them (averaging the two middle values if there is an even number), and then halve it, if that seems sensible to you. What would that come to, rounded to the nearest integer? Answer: 147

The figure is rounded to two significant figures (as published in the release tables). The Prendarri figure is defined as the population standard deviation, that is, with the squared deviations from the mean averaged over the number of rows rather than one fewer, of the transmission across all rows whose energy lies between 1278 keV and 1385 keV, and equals 11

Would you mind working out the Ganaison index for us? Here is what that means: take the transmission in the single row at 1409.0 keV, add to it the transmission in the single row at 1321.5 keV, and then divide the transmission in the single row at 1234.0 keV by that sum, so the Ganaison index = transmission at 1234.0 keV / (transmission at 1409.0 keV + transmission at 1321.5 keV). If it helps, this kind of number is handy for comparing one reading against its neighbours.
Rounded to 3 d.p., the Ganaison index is 0.549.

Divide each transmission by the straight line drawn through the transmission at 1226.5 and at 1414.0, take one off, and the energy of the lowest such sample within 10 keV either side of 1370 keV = 1379.0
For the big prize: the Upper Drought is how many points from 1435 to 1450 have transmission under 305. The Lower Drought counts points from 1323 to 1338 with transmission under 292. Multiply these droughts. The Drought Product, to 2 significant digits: 30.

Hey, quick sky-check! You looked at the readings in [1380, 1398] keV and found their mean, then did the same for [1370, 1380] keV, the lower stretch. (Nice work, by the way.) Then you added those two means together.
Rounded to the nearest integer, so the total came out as 554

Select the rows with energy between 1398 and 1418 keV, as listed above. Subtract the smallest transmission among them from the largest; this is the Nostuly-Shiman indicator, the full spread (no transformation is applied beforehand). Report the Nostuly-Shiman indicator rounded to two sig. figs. 40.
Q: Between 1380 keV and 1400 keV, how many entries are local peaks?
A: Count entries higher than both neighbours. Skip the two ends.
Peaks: 1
